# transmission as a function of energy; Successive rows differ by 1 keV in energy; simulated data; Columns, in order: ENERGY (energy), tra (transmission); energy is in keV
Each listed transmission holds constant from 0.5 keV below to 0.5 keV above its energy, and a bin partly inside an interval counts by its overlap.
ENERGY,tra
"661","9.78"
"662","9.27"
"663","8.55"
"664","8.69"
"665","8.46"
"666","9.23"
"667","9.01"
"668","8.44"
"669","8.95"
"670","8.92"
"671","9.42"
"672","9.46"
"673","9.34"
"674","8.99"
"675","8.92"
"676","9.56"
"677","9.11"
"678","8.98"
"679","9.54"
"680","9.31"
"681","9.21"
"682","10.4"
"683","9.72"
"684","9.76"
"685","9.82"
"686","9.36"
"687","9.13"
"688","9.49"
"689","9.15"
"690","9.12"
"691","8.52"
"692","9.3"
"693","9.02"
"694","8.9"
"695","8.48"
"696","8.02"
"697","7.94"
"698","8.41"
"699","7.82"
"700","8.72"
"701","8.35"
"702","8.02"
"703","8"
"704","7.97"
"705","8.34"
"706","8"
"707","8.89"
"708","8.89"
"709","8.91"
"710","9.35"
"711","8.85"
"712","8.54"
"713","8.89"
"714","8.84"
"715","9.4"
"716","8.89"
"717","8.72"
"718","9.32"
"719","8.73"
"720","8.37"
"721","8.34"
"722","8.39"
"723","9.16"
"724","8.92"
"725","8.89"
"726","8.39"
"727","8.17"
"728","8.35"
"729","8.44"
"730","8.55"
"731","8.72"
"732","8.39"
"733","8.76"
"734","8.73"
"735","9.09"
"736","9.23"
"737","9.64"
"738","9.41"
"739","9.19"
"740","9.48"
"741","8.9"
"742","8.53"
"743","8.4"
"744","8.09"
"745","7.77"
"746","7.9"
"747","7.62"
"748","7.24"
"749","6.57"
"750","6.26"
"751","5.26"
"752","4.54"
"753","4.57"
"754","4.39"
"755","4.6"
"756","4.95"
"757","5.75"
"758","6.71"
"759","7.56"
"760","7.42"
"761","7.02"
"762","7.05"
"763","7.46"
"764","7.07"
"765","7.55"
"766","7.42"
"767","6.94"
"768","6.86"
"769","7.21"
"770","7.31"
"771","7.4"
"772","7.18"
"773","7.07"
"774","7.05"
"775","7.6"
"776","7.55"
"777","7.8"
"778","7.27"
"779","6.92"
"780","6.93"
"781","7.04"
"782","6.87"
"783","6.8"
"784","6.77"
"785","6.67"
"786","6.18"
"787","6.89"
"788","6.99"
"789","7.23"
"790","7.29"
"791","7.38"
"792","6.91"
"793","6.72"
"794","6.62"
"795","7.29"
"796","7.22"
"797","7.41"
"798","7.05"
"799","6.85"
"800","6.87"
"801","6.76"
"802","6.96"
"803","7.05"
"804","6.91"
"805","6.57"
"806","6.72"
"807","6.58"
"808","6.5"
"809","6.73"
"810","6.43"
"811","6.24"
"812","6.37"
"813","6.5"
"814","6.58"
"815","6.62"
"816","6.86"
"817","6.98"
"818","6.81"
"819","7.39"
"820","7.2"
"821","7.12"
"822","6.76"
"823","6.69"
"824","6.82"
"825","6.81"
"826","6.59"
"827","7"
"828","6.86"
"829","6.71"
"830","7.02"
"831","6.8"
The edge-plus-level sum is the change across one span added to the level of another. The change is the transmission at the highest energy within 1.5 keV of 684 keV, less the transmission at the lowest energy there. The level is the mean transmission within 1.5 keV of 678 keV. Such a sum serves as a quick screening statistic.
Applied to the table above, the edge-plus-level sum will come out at 9.3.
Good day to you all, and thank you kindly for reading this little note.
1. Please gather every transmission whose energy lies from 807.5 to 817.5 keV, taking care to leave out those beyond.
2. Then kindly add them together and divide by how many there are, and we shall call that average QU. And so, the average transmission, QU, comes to 6.58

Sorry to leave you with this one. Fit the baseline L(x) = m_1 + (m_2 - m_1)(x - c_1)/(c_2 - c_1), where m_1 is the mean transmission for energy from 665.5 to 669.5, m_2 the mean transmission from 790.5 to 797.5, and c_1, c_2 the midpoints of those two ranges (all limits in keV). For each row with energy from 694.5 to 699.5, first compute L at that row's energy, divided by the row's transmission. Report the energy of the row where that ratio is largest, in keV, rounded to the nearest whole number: 699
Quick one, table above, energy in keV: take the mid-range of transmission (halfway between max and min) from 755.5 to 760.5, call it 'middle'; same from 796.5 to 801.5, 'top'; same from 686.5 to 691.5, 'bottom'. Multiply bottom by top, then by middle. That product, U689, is 399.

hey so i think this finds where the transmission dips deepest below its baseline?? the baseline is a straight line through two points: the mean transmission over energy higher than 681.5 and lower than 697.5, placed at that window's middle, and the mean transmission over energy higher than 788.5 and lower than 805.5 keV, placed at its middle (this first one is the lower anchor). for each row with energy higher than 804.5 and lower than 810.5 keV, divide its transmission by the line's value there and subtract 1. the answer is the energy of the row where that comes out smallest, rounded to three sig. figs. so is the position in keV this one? 810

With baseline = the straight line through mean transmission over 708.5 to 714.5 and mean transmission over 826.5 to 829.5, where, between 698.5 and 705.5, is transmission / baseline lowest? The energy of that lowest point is 699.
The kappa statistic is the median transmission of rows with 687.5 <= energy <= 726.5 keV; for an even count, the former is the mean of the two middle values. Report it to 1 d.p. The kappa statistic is 8.7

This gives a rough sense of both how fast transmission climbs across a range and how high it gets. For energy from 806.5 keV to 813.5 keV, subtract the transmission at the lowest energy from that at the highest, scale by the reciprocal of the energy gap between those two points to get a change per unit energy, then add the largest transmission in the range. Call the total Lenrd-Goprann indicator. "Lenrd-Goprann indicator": 6.7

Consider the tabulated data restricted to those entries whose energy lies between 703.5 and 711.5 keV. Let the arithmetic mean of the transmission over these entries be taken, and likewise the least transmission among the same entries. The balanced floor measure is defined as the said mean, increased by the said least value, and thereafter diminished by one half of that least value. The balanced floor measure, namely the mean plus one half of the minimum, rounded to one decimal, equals 12.6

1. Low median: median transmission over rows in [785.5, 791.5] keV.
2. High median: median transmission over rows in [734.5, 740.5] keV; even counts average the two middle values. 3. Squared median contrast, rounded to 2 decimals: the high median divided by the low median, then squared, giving 1.72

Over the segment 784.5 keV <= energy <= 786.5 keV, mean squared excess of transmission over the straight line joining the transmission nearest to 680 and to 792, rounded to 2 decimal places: 0.44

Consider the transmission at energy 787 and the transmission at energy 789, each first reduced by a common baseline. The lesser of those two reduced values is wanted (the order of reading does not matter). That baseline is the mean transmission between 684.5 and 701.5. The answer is -1.9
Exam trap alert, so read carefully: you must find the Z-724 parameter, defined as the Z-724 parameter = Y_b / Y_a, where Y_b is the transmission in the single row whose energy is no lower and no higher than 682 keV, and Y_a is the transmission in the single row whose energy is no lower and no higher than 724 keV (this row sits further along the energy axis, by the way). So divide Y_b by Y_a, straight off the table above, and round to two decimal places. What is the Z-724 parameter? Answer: 1.17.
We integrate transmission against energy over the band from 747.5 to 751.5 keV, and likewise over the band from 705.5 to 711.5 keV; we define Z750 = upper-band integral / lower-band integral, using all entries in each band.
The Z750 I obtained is 0.5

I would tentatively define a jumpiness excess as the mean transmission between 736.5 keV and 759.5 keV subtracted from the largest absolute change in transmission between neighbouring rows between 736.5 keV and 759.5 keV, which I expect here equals -6.1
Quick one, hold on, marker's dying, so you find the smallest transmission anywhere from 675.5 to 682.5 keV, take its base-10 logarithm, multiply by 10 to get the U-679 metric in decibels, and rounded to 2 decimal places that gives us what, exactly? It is 9.53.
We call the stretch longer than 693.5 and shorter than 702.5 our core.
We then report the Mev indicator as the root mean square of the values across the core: 8.3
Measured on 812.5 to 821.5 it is 6.9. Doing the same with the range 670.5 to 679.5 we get 9.3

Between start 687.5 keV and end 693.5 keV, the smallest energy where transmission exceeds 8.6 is 688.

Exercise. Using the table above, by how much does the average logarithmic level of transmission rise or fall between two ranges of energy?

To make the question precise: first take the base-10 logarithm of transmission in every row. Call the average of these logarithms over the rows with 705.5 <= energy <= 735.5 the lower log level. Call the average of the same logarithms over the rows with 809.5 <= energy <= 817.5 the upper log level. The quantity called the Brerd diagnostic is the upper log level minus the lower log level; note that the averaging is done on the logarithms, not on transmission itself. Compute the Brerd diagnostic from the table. -0.12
